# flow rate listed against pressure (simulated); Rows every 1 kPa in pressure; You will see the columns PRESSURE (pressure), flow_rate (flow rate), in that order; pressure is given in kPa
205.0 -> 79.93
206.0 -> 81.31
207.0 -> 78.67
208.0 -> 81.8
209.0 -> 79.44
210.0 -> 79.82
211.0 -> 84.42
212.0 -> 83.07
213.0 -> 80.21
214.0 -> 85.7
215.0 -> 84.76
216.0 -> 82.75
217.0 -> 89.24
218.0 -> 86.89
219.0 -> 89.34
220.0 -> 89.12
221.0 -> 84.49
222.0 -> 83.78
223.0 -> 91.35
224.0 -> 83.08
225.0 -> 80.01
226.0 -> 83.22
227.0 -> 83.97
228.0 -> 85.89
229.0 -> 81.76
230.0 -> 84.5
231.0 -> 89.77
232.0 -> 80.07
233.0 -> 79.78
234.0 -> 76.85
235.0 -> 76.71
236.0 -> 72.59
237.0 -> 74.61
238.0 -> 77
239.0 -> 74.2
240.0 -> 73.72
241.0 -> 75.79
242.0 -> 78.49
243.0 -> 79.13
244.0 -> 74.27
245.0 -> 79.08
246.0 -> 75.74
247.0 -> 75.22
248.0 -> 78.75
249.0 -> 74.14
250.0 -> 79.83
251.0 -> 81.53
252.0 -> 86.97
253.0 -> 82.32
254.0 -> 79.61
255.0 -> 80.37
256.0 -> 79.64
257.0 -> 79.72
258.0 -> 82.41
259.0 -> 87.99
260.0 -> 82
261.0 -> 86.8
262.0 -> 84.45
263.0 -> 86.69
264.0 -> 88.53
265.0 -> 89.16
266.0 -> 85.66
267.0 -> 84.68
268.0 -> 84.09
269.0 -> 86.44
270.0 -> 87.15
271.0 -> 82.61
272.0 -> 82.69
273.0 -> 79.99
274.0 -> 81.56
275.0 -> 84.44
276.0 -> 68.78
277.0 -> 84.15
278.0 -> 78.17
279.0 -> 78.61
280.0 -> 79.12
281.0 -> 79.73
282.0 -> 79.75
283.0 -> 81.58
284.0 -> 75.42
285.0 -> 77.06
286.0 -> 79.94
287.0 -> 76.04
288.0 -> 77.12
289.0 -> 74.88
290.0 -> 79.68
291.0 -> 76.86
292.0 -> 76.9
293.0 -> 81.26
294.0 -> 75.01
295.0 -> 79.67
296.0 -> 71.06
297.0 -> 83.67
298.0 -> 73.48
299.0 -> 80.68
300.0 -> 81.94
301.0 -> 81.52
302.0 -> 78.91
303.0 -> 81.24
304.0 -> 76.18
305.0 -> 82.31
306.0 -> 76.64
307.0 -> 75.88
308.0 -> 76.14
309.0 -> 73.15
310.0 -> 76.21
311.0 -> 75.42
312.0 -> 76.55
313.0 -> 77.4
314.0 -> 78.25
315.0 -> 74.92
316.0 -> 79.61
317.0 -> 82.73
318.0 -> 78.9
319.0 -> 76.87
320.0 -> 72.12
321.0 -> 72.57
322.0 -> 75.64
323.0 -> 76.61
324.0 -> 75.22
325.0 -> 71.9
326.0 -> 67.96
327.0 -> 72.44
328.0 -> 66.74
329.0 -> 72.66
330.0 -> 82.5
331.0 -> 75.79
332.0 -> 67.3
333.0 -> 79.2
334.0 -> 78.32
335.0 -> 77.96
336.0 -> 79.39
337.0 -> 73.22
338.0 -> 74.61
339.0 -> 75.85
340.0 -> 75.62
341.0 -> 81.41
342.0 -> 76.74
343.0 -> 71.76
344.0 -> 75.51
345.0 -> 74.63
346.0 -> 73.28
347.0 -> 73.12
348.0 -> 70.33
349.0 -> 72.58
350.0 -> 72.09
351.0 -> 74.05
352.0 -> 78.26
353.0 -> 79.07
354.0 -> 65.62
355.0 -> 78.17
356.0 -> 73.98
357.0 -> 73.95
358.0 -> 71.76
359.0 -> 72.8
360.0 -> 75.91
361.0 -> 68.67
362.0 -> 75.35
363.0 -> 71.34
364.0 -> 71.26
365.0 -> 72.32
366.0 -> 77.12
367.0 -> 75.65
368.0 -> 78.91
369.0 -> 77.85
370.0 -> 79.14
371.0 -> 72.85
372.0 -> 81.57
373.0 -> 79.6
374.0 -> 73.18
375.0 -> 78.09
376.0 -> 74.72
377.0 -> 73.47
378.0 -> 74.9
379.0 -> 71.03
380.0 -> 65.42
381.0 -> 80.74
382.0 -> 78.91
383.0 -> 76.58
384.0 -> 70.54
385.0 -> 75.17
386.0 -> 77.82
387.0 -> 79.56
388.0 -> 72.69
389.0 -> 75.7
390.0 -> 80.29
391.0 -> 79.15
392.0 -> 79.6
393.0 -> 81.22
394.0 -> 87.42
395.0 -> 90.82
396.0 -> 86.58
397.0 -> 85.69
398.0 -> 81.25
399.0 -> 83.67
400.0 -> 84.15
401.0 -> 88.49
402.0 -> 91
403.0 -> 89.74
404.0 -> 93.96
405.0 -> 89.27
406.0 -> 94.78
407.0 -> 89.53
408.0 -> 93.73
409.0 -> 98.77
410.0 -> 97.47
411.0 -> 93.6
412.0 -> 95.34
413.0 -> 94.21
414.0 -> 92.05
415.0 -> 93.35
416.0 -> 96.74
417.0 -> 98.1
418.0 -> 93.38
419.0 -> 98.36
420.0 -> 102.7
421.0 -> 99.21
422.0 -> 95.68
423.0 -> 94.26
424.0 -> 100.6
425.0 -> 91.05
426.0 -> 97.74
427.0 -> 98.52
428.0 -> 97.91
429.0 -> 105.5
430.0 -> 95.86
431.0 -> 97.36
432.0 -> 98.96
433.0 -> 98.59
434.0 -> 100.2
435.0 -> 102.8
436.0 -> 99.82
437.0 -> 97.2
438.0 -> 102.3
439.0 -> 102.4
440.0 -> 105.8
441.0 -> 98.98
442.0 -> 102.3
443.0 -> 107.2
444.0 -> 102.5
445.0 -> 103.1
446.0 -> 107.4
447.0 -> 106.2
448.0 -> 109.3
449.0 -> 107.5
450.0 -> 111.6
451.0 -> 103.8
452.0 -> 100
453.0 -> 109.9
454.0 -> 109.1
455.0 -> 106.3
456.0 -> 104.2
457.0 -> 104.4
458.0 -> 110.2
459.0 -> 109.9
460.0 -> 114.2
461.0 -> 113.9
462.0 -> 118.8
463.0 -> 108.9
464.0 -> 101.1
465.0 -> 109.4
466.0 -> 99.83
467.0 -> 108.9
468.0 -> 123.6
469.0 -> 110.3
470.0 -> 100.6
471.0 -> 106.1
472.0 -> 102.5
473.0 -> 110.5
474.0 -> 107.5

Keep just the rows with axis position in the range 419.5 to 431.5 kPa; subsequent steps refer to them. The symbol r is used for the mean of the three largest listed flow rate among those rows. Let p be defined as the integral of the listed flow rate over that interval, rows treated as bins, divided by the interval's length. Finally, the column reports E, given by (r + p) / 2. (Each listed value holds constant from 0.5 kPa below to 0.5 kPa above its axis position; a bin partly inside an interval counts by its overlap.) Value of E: 100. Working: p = 98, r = 103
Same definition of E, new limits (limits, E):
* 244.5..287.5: 85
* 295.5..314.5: 80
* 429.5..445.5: 103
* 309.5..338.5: 79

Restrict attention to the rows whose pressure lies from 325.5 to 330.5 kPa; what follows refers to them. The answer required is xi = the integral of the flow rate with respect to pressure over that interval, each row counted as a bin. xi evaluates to 362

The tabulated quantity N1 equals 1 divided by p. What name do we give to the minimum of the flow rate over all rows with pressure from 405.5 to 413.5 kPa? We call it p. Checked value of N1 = 0.0112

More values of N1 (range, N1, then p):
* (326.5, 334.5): 0.0150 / 66.74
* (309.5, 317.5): 0.0133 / 74.92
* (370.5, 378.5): 0.0137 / 72.85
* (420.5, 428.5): 0.0110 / 91.05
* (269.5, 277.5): 0.0145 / 68.78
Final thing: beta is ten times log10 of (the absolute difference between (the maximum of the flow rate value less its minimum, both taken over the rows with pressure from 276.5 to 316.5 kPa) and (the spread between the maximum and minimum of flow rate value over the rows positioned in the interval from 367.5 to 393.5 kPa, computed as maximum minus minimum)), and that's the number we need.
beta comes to 4.9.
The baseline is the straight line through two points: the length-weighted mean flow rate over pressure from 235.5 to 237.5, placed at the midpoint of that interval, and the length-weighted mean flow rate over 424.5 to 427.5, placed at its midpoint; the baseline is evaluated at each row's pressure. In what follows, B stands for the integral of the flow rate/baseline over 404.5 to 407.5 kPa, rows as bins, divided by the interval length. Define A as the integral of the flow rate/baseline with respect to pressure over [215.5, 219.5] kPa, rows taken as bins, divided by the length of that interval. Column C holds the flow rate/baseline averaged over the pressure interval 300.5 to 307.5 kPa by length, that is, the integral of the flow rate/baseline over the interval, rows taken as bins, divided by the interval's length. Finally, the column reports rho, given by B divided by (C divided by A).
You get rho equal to 1.23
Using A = 1.22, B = 0.98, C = 0.97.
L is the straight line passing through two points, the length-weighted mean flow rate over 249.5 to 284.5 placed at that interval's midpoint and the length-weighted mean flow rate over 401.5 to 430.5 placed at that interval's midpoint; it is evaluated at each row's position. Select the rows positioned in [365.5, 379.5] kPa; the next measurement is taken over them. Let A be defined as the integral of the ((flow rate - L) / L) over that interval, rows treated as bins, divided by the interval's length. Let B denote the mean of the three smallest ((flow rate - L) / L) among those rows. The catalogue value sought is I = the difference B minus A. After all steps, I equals -0.045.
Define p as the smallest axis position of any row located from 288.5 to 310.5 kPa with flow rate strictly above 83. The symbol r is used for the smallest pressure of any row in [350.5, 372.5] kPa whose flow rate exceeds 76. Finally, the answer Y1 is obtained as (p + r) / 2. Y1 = 324.5 kPa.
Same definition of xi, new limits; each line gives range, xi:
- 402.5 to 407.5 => 457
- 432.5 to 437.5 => 499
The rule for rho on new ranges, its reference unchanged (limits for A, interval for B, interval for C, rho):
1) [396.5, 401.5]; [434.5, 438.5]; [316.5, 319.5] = 0.99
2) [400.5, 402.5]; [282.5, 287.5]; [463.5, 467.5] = 0.91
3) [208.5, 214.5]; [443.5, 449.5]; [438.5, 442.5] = 1.19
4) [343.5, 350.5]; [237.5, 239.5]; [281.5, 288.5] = 0.88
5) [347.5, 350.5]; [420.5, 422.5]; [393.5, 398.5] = 0.90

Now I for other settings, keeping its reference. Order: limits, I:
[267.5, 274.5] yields -0.027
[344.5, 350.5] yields -0.012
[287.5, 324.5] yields -0.069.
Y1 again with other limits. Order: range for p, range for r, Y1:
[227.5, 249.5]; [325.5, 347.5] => 279.0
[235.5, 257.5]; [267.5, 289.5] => 260.0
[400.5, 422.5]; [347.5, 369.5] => 376.5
